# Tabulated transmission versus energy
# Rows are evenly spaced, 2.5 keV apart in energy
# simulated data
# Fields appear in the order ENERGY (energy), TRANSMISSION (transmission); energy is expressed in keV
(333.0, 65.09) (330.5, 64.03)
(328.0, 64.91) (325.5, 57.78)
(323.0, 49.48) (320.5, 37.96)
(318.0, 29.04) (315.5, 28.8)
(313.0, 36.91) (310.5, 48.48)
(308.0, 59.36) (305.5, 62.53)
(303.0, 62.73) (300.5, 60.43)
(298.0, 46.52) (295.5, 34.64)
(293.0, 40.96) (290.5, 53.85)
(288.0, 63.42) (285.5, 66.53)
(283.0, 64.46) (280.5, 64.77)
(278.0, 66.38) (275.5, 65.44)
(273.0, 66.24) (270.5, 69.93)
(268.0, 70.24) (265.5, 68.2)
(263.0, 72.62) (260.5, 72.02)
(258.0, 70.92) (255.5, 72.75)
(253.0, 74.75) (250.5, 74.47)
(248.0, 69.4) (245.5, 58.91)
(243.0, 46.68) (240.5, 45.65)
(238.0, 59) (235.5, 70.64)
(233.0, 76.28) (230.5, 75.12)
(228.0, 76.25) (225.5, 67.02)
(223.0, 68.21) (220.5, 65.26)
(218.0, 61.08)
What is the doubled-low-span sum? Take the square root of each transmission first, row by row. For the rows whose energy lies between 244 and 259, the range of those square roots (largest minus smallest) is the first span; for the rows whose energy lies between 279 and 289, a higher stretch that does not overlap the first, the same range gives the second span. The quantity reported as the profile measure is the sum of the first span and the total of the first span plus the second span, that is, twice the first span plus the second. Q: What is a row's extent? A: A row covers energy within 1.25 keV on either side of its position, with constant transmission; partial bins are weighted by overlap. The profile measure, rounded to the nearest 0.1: 2.1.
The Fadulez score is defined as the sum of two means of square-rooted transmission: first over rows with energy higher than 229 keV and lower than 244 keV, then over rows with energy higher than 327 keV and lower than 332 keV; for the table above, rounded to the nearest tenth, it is 15.9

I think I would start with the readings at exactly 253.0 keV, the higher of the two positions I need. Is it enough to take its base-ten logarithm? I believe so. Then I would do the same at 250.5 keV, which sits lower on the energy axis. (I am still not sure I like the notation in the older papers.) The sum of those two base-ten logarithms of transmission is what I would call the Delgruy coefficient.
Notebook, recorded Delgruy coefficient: 3.75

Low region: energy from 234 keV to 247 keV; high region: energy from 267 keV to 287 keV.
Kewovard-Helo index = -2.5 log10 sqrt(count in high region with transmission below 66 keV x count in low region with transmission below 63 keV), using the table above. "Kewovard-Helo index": -1.3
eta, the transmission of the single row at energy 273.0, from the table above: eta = 66.24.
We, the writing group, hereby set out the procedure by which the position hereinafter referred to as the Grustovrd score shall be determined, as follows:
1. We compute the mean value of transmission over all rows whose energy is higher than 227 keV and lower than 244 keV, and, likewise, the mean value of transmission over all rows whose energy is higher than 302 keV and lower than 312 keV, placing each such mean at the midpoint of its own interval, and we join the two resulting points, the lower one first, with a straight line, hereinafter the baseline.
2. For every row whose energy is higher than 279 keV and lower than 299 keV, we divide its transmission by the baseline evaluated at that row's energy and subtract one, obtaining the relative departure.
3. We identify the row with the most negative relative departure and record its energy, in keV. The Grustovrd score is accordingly 295.5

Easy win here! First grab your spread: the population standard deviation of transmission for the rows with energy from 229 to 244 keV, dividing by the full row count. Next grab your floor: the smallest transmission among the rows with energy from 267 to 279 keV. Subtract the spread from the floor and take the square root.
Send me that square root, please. 7.27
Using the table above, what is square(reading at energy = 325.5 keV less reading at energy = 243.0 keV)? 123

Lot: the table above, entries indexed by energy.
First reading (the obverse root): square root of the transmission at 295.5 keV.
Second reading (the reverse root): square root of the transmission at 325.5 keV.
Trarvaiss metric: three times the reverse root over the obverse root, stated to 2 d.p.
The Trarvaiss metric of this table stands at 3.87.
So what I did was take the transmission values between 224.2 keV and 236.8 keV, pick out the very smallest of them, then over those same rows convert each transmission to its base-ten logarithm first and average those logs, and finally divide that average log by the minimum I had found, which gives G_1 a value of 0.0278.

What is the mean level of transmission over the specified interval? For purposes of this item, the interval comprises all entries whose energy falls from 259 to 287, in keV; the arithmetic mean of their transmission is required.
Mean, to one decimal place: 67.9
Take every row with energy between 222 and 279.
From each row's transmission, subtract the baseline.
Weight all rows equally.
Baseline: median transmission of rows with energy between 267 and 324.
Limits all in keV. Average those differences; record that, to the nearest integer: 7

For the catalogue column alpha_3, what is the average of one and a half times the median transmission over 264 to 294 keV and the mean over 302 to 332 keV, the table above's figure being 74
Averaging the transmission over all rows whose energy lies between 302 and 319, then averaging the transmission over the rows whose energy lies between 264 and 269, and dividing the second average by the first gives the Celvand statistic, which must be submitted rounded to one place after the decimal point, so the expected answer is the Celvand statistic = 1.5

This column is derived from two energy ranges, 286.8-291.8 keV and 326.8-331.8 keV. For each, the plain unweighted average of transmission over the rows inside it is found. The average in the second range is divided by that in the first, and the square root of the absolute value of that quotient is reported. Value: 1.05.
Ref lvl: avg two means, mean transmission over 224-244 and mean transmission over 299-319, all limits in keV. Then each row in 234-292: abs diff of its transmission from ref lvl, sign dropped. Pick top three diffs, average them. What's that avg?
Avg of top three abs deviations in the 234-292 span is 17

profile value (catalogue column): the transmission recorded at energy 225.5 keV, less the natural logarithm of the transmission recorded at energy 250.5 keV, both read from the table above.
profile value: 62.7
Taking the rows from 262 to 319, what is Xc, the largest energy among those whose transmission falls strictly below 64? 318.0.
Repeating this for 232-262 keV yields 245.5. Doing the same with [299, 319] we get 318.0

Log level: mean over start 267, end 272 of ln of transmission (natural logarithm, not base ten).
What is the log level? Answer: 4.25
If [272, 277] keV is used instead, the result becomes 4.19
